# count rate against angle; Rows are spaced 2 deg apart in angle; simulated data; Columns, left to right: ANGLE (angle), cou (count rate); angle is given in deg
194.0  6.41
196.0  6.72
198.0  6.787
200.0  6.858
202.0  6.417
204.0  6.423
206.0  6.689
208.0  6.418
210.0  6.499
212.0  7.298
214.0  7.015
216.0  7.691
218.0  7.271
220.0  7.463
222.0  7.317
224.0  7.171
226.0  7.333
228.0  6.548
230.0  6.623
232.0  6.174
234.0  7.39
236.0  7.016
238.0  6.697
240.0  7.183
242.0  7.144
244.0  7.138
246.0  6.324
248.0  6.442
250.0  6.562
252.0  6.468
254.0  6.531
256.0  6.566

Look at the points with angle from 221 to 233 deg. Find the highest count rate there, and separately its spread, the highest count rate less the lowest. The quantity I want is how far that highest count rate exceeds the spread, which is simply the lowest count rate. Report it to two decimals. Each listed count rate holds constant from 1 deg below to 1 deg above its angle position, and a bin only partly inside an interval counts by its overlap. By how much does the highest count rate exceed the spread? 6.17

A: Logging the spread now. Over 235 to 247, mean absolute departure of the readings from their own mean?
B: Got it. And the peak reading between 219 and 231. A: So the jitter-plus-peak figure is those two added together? 7.73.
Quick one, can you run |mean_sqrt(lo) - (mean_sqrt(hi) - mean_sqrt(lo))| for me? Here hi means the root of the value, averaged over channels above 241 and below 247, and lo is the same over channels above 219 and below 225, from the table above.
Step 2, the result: 2.79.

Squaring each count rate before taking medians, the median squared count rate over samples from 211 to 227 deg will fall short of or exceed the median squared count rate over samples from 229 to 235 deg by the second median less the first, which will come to -10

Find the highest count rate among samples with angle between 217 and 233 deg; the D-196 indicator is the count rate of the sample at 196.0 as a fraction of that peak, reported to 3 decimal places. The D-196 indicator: 0.900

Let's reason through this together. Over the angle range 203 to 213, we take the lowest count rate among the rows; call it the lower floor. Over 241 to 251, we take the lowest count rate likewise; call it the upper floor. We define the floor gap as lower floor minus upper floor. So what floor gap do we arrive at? 0.09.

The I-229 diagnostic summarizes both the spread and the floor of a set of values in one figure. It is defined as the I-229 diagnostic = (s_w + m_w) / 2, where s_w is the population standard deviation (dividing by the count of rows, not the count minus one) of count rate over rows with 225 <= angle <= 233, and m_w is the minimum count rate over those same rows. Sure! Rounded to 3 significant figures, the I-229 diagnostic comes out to 3.30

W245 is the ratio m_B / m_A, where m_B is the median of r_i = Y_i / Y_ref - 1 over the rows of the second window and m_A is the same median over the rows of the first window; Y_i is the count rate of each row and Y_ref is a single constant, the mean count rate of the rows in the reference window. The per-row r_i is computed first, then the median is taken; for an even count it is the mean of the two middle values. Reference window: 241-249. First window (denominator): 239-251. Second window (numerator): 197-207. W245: -0.8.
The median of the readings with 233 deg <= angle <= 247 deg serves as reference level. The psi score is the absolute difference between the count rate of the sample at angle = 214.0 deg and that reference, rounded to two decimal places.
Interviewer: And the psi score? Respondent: 0.12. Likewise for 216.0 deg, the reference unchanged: 0.55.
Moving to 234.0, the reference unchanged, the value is 0.25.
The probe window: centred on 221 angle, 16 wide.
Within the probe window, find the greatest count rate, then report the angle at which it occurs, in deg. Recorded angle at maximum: 216.0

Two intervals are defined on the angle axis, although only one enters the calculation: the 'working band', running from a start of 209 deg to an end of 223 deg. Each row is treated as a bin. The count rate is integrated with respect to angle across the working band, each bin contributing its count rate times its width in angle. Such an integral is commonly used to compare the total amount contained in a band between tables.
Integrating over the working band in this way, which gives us 101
